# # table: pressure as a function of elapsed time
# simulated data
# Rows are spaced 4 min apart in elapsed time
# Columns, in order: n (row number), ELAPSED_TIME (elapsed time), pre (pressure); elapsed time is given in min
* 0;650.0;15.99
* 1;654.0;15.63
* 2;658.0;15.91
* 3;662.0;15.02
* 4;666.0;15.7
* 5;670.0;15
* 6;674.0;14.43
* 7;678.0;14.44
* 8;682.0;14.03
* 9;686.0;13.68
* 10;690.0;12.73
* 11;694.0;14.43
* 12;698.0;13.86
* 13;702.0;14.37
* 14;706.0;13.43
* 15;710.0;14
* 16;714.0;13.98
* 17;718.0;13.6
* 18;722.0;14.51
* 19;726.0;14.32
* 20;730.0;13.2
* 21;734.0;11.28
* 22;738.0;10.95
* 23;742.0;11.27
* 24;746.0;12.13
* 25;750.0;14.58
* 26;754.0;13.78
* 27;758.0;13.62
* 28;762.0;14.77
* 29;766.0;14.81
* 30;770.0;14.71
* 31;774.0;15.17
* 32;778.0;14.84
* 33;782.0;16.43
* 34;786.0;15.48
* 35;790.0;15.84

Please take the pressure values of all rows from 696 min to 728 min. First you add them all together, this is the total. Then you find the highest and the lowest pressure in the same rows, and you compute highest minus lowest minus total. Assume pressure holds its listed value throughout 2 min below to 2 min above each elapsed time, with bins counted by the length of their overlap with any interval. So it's -111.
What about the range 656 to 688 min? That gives -116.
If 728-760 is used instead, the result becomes -97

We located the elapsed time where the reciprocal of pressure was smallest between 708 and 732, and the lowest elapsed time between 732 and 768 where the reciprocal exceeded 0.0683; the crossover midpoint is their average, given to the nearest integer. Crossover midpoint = 728 min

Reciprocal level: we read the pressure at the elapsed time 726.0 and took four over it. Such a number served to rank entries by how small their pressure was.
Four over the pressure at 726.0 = 0.279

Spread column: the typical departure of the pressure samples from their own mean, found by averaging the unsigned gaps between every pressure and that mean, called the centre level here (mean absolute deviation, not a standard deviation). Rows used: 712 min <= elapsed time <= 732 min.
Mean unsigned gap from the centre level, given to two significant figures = 0.42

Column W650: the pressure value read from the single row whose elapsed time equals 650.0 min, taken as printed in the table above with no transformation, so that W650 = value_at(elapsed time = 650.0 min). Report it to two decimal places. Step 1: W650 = 15.99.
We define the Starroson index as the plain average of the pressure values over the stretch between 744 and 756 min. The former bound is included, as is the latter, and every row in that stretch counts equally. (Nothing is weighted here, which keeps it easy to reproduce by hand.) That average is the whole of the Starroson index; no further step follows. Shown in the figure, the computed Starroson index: 13.5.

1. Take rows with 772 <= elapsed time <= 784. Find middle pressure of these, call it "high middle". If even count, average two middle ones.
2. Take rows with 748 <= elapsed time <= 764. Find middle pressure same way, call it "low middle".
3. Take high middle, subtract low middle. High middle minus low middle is 1.0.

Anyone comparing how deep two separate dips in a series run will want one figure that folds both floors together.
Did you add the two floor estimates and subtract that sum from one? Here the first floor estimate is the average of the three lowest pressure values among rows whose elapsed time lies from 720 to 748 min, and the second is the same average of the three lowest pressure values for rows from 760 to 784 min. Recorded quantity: -24.9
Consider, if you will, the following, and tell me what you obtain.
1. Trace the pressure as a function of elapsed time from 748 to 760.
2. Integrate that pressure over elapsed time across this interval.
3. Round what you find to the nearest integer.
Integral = 168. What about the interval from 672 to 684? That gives 172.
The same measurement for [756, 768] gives 173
